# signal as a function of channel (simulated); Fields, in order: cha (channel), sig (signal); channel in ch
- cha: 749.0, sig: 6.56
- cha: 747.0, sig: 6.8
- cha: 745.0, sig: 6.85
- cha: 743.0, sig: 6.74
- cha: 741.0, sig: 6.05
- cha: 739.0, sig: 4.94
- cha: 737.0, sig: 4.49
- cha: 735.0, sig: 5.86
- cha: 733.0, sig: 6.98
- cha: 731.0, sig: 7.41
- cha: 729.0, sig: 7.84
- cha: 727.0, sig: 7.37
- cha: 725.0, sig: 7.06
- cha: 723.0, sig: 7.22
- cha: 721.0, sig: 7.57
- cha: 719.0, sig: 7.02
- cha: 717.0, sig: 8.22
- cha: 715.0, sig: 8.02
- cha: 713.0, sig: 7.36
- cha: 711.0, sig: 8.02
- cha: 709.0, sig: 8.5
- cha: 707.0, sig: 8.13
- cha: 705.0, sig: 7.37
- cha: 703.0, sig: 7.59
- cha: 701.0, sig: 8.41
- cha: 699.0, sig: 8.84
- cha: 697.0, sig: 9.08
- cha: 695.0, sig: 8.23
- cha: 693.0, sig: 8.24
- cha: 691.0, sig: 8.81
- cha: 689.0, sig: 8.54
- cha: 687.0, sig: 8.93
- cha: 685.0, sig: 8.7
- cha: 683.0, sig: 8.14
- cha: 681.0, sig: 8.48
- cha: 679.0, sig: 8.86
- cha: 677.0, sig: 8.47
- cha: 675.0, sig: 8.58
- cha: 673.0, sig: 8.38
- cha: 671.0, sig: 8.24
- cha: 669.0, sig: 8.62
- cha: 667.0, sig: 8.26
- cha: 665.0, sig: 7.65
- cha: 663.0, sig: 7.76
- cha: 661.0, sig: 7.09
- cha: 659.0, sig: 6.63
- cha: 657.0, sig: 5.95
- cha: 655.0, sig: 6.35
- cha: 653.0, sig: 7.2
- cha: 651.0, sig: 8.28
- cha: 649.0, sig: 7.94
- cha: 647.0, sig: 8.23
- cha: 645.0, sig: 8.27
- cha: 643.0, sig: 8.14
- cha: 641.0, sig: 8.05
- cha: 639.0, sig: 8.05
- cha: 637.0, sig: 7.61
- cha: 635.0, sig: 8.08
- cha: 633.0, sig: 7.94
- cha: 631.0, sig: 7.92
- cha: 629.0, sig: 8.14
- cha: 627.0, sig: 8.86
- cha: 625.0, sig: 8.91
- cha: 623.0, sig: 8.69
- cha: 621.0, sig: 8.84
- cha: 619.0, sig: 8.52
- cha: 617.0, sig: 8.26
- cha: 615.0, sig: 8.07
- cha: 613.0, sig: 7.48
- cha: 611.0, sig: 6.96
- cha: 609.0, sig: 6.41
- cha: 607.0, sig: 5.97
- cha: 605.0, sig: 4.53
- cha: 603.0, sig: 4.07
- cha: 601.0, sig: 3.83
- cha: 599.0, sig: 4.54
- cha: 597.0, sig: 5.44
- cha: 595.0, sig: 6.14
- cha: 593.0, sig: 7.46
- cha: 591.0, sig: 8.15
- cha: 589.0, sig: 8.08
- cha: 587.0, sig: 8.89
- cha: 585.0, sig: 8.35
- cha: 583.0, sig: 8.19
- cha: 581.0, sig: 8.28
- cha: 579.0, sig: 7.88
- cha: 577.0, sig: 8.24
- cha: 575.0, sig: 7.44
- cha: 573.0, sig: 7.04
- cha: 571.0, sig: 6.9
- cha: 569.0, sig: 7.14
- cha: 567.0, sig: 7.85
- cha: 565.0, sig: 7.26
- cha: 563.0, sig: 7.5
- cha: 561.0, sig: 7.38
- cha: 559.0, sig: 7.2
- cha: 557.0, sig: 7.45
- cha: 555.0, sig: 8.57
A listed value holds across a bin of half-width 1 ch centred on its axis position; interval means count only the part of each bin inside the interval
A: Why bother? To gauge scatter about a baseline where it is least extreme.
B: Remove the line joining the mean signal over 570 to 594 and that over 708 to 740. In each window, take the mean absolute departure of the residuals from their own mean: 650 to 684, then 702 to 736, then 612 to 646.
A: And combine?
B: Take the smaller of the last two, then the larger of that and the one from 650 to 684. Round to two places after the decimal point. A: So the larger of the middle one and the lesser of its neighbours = 0.76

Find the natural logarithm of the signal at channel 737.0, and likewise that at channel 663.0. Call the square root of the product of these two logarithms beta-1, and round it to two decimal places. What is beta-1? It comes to 1.75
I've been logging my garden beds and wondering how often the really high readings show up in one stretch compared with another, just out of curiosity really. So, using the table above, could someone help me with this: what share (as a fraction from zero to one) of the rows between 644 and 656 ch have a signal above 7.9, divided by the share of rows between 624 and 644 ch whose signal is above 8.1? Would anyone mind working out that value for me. 1.7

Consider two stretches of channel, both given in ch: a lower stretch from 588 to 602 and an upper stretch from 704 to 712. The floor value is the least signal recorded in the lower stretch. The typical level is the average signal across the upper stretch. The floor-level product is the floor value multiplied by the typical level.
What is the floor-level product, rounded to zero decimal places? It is 31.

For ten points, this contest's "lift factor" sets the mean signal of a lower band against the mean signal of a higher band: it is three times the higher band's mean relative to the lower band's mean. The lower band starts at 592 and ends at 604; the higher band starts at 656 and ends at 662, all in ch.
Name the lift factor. 3.7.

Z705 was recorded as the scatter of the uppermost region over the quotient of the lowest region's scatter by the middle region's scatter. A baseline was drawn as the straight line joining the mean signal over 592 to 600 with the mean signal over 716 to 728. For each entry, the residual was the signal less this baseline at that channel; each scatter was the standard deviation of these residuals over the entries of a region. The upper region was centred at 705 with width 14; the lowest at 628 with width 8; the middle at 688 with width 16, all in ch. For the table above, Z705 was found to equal 0.3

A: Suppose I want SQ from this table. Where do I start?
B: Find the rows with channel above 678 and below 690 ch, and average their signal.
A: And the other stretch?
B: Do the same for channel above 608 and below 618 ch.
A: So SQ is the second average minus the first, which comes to -1.2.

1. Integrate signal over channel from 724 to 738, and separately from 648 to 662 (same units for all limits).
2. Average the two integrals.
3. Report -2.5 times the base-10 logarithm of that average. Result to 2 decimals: -4.96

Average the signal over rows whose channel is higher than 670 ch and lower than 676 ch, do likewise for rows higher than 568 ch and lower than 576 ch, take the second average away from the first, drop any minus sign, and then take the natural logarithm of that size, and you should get 0.24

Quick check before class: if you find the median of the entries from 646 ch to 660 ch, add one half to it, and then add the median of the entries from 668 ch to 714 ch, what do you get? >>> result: 16.2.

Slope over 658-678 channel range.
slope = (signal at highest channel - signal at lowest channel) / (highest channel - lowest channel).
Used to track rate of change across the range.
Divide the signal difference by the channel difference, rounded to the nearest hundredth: 0.10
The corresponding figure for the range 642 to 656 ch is -0.15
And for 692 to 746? -0.03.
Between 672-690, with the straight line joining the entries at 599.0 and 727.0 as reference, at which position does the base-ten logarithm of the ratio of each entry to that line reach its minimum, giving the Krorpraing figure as 683.0 ch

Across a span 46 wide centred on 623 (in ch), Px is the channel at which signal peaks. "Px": 625.0 ch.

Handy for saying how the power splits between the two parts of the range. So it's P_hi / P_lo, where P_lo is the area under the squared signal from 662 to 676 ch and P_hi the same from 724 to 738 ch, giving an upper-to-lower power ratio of 0.68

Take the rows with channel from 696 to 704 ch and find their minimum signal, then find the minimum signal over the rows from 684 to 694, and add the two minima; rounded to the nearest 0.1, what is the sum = 15.8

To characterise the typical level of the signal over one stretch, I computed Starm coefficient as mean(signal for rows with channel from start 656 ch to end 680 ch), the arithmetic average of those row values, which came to 7.87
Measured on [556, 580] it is 7.44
